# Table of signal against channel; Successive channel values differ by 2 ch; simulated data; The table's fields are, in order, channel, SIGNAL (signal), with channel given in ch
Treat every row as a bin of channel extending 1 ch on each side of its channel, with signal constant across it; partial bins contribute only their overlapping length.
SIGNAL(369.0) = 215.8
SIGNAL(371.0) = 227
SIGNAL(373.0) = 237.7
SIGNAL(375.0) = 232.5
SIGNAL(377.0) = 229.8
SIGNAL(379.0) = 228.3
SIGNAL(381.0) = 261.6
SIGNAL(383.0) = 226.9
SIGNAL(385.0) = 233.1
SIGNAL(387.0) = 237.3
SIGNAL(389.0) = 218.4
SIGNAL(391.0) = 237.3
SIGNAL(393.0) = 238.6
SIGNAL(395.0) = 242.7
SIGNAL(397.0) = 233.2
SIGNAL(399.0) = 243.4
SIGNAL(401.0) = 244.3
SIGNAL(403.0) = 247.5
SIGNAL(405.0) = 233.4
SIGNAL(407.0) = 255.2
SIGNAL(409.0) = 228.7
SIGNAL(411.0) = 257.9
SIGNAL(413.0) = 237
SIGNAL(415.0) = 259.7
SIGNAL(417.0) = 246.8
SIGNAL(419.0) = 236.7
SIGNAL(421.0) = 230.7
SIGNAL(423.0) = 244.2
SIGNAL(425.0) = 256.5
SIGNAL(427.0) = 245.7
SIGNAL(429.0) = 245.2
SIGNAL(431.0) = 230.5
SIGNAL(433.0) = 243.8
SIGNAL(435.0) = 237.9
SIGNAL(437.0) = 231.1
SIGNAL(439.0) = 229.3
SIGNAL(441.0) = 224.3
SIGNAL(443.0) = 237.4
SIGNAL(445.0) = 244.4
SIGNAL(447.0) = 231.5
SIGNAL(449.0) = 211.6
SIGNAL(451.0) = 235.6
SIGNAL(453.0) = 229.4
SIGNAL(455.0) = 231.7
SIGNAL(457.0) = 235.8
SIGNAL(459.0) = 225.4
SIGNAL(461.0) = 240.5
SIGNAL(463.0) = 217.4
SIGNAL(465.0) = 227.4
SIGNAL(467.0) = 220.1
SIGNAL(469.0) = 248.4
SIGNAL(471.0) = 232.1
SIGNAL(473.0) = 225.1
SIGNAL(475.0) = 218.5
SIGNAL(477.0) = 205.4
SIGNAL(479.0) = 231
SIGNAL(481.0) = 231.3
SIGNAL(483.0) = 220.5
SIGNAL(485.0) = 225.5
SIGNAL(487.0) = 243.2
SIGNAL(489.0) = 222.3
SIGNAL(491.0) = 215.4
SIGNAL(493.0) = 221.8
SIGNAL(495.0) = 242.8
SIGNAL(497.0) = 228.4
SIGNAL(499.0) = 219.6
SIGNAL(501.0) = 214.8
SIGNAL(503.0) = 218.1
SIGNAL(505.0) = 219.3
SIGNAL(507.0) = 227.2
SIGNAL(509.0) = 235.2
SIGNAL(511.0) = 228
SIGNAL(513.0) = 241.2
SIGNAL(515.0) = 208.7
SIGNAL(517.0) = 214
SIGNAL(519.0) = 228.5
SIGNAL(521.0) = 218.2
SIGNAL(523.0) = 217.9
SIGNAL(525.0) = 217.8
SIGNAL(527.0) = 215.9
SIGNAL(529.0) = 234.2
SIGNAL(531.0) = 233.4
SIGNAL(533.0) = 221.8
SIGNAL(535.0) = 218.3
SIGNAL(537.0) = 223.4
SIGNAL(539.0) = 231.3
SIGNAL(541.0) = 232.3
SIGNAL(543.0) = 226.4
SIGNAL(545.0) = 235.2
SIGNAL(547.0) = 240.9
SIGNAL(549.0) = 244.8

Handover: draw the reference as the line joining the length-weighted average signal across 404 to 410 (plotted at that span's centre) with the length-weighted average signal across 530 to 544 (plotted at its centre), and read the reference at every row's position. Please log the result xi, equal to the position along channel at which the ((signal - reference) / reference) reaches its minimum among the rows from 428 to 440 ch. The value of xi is 439.0 ch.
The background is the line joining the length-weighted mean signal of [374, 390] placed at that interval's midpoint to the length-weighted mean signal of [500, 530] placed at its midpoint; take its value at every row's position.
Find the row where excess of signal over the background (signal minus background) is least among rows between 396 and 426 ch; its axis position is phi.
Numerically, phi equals 409.0 ch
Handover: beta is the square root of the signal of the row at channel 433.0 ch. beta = 15.61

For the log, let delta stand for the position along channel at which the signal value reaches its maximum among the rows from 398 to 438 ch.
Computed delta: 415.0 ch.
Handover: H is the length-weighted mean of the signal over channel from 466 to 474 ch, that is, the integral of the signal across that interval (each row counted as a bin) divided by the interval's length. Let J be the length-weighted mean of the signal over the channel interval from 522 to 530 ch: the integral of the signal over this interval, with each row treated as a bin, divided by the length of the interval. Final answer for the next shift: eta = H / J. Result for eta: 1.05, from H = 231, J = 221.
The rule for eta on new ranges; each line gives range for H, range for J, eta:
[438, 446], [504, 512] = 1.03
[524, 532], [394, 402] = 0.94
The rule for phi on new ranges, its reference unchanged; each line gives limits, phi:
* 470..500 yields 477.0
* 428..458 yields 449.0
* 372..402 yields 389.0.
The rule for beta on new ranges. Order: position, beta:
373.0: 15.42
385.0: 15.27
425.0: 16.02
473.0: 15.00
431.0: 15.18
